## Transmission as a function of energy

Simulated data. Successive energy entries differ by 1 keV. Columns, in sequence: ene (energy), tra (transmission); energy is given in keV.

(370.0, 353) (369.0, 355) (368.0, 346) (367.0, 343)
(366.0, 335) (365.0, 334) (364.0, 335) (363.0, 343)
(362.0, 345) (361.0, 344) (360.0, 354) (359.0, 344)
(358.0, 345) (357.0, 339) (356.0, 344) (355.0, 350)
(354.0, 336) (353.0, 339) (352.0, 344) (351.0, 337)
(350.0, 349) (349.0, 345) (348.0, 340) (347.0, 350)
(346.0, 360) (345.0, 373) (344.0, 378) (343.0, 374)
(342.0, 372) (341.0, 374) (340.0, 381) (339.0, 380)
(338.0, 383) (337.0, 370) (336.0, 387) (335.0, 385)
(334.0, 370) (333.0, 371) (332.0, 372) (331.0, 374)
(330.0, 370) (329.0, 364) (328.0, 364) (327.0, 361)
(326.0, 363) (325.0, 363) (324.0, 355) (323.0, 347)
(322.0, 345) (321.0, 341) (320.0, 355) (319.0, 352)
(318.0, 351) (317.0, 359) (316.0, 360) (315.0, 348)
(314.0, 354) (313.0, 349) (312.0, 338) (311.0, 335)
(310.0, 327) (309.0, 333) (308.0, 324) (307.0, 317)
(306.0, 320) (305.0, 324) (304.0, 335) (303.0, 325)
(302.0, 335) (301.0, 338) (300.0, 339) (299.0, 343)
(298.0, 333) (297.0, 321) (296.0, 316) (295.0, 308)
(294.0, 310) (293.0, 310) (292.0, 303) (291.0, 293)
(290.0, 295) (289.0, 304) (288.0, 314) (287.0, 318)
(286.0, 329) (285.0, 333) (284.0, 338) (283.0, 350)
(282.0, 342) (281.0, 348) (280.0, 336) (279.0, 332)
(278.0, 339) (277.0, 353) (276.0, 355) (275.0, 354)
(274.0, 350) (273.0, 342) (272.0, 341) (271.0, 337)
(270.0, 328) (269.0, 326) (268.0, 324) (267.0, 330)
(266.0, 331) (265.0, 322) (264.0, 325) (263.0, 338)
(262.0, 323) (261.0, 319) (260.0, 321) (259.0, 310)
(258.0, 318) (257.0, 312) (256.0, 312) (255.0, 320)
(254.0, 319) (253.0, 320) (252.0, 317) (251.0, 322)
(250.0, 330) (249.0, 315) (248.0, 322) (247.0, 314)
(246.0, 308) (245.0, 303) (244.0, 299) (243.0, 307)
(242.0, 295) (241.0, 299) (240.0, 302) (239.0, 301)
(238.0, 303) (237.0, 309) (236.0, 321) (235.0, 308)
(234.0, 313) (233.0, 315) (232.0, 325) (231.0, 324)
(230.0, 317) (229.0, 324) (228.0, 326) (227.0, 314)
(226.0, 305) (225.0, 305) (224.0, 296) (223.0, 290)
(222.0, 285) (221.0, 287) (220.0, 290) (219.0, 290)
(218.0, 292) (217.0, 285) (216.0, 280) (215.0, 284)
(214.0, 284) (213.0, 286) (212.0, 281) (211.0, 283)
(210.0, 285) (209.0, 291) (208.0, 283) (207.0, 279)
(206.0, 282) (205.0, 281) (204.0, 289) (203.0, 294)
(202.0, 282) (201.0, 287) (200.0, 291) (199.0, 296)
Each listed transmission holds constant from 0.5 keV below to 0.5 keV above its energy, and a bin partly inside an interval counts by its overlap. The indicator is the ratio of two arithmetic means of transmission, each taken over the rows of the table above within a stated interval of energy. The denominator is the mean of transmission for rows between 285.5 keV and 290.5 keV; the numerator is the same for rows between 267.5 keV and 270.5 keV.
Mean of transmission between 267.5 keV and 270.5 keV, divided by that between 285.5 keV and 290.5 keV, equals 1.04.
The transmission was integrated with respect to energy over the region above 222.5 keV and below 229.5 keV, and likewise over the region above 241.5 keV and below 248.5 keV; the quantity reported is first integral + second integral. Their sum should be 4308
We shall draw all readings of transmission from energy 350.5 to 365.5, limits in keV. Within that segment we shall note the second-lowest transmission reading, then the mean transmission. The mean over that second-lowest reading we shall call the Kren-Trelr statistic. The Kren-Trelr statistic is 1.02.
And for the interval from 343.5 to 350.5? 1.03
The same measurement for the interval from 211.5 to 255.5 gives 1.09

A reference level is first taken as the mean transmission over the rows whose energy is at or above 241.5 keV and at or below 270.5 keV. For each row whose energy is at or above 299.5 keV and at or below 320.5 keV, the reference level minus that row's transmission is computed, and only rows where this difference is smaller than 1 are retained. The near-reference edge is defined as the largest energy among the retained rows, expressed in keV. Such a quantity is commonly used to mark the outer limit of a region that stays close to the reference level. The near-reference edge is 320.0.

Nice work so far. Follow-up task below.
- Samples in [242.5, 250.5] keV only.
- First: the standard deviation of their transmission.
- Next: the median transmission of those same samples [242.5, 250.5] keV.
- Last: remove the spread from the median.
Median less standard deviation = 301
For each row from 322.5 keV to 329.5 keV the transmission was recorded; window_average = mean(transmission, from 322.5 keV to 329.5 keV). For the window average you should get 360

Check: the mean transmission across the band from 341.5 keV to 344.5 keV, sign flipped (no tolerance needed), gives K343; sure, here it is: -375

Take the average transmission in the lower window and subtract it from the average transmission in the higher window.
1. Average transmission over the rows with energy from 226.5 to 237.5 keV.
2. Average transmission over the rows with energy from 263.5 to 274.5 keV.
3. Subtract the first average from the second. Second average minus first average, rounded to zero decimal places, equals 15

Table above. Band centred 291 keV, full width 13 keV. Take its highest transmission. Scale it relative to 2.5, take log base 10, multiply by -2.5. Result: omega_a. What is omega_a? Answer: -5.31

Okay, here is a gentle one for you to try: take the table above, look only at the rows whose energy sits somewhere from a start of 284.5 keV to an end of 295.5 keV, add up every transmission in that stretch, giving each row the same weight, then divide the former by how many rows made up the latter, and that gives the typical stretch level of 311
